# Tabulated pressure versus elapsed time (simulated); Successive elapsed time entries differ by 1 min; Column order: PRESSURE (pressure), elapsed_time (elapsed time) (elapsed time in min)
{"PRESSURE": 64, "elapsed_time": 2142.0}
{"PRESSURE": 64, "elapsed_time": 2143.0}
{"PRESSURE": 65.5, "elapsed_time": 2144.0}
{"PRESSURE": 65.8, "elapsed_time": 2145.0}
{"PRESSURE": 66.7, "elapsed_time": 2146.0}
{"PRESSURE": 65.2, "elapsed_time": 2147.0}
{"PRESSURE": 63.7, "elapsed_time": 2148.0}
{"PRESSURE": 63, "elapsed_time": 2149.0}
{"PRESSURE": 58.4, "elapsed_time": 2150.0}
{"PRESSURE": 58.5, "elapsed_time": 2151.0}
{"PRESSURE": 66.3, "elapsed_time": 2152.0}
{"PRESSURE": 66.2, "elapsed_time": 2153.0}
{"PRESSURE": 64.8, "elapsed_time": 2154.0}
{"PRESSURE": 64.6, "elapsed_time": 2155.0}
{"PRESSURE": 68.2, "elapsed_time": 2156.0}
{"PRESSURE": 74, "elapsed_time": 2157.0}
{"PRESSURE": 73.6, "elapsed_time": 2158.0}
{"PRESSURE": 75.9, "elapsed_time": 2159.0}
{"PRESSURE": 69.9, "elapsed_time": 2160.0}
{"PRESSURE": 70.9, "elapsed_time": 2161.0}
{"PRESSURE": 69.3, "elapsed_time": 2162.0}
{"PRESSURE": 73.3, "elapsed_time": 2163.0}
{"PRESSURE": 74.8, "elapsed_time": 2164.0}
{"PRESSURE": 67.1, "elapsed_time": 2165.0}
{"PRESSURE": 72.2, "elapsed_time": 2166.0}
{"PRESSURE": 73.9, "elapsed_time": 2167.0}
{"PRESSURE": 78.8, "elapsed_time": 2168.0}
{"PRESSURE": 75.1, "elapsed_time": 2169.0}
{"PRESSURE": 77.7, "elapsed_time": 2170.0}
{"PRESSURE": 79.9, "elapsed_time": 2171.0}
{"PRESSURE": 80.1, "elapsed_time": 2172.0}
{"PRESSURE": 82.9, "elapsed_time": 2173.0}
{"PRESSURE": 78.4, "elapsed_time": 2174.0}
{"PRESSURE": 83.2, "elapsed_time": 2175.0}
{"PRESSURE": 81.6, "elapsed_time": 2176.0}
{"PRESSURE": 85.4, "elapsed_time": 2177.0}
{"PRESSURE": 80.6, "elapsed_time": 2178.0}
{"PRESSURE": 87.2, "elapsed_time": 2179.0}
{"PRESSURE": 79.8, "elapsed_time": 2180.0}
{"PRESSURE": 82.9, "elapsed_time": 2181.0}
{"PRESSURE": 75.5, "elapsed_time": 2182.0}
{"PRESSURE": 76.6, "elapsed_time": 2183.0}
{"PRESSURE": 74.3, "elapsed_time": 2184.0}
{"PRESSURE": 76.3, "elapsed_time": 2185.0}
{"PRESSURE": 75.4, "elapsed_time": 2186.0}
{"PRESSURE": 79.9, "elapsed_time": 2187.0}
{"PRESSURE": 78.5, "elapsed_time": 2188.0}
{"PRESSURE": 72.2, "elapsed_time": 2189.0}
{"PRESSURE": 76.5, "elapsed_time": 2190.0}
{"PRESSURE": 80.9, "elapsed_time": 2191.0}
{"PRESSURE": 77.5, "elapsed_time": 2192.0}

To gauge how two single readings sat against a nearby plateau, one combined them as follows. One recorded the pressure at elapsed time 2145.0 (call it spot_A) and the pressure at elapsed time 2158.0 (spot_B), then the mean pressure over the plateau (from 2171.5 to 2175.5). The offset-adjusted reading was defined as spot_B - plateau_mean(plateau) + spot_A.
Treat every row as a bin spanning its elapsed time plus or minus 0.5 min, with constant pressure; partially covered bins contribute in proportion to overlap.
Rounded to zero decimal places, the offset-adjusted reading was 58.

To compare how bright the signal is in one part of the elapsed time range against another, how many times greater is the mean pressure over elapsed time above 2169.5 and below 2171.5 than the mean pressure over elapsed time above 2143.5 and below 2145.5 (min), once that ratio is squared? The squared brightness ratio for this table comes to 1.44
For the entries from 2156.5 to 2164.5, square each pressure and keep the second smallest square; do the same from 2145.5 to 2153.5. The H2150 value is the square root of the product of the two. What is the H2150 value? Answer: 4089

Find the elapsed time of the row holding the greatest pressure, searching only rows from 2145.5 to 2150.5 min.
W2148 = 2146.0 min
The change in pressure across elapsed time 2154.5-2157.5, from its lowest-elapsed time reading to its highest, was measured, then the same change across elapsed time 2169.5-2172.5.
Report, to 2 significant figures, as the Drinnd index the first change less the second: 7.0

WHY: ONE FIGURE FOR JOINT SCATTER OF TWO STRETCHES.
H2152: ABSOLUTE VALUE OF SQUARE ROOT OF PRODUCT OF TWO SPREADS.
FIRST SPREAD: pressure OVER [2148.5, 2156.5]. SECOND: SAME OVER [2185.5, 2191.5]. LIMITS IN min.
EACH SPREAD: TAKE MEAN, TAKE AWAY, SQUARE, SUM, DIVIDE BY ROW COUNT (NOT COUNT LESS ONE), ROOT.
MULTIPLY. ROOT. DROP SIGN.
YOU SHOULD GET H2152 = 3.14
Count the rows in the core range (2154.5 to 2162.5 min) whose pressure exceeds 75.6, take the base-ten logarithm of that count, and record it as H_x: 0.0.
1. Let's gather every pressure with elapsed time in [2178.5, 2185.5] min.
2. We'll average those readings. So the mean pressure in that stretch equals 78.9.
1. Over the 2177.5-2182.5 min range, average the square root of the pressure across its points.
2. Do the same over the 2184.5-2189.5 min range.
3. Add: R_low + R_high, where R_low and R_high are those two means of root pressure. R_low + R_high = 17.8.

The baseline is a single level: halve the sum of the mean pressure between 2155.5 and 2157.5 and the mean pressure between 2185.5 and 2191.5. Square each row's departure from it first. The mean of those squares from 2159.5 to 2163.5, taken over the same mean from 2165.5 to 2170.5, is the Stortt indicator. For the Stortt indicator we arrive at 1.7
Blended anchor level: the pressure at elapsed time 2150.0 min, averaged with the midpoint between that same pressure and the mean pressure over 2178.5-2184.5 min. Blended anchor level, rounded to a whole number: 64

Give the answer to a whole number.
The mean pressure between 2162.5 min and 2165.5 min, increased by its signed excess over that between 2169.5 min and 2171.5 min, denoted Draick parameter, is 65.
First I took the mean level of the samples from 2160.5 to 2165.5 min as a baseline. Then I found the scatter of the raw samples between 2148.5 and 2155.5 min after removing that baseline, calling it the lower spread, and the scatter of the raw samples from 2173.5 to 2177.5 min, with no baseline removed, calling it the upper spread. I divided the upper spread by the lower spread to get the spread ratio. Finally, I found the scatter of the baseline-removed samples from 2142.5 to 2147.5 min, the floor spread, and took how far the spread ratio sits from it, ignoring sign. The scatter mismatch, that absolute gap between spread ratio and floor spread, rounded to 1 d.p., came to 0.1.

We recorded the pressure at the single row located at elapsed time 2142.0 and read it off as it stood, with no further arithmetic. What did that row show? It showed 64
